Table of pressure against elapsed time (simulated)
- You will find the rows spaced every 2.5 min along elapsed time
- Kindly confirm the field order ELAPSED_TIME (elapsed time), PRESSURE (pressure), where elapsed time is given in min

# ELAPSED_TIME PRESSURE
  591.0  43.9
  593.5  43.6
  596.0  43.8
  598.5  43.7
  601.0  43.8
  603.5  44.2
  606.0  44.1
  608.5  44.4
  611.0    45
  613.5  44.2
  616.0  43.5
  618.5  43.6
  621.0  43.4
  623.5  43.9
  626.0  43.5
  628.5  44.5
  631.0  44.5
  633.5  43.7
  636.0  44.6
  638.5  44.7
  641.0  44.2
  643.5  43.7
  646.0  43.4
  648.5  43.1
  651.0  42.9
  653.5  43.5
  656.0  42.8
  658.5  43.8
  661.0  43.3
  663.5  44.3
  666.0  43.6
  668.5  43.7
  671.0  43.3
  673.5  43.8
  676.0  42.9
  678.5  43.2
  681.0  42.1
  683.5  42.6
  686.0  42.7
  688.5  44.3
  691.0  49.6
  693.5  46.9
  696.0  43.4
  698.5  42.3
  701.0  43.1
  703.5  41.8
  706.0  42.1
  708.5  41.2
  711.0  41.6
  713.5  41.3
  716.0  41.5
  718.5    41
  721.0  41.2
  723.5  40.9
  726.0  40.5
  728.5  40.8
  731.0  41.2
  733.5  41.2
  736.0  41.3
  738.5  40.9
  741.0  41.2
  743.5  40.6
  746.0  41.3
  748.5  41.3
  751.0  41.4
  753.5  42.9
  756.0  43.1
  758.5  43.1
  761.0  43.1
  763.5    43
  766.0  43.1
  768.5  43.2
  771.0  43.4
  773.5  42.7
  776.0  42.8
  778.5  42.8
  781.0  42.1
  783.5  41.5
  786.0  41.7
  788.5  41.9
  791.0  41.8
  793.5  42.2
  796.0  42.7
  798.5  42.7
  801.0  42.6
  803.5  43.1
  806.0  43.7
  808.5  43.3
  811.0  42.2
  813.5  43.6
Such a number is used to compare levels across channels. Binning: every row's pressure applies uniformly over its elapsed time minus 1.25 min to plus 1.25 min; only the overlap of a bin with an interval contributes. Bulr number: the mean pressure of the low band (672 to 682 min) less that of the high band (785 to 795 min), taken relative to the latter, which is 0.026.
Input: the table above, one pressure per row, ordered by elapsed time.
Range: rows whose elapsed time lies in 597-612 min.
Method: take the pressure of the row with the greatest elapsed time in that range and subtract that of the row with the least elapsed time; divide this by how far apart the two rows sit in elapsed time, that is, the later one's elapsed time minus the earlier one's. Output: 0.10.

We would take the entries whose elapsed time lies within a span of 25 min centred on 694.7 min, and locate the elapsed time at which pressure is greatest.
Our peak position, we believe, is 691.0 min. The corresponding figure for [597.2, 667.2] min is 611.0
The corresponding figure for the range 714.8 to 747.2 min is 716.0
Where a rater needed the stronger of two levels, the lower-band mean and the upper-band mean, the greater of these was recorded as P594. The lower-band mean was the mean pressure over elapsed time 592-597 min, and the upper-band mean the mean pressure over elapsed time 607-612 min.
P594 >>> 44.7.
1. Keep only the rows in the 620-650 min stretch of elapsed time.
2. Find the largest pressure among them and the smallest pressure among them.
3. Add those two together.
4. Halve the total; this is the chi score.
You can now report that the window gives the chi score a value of 43.9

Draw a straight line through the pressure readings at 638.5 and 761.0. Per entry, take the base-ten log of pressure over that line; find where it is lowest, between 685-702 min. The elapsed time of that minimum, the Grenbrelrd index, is 698.5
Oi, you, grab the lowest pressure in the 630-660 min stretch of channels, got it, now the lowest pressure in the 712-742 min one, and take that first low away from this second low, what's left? -2.3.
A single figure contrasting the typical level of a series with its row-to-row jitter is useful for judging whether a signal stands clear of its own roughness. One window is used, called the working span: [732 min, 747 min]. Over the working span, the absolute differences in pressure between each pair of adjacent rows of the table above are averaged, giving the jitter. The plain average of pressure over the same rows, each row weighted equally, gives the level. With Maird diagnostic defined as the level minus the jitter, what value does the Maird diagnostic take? 40.7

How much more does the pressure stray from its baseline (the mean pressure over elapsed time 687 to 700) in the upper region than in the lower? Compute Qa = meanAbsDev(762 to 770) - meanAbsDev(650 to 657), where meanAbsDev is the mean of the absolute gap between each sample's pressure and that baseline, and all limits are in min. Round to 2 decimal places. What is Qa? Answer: -0.03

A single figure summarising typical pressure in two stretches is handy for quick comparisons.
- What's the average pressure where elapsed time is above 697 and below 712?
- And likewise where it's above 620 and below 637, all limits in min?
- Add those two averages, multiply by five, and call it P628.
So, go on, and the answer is 430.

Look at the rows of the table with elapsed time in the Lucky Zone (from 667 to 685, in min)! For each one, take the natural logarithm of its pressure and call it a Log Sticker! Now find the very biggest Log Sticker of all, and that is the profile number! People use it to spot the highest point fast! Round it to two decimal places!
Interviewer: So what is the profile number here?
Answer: 3.78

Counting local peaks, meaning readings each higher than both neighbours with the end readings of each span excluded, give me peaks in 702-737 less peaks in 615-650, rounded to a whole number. 1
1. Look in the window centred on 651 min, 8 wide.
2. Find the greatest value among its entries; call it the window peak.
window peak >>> 43.5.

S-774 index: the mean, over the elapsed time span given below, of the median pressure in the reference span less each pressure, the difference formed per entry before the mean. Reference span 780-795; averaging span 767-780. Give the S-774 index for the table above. -1.1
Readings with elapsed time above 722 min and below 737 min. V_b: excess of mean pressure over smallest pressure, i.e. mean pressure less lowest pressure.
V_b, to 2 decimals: 0.48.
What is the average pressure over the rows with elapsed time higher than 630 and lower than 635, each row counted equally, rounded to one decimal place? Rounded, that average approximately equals 44.1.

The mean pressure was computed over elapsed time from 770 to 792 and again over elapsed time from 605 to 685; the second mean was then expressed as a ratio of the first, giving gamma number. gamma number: 1.033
